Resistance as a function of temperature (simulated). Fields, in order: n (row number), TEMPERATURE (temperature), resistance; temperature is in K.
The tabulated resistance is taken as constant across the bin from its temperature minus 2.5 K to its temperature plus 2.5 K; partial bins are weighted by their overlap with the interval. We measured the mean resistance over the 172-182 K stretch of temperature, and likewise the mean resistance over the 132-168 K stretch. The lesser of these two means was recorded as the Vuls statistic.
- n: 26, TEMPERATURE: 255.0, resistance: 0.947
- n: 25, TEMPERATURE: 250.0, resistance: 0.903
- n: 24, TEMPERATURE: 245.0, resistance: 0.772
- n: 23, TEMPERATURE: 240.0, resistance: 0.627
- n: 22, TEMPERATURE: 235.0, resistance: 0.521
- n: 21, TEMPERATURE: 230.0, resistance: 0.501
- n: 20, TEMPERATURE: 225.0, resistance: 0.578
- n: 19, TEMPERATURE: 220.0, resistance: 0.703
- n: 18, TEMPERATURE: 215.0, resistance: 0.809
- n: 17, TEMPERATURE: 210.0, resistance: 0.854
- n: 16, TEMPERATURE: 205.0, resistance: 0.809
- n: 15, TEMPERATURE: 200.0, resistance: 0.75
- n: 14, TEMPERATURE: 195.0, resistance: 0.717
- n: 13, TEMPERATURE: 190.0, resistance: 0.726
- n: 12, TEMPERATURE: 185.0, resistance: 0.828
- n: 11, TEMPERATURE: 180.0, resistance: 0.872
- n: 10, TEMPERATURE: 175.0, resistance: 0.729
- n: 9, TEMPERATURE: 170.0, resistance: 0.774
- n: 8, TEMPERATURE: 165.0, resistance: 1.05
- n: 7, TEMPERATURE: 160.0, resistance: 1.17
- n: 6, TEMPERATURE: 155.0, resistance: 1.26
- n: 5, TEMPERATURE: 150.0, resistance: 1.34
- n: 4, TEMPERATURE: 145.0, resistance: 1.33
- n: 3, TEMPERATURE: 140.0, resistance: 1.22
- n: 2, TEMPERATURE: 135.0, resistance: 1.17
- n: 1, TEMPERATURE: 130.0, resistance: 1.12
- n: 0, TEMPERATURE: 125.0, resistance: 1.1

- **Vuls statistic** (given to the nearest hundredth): 0.80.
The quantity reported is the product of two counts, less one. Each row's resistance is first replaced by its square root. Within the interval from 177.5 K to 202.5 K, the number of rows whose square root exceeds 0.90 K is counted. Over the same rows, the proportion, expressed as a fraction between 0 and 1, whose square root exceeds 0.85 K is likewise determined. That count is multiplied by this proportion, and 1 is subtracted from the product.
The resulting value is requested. 1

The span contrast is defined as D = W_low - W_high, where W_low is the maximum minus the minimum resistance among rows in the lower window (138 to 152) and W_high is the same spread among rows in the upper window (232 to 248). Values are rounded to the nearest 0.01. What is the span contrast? -0.13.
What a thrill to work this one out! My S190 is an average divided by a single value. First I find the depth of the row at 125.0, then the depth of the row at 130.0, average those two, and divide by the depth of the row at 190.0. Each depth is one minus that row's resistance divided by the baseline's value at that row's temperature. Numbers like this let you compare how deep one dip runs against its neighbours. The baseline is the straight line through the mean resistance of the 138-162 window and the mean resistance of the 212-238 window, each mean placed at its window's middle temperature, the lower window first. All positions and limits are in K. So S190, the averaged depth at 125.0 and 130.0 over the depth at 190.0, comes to 1.1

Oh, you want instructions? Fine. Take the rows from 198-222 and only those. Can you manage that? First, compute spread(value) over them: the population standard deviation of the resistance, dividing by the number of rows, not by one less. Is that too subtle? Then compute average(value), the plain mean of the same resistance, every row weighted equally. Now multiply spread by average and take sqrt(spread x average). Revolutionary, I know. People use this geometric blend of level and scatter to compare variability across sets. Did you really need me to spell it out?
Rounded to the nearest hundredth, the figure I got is 0.20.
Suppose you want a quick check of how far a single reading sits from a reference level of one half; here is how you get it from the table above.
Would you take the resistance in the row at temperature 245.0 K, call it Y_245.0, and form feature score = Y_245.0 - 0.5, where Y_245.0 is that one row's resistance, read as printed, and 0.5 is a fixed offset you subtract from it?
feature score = 0.27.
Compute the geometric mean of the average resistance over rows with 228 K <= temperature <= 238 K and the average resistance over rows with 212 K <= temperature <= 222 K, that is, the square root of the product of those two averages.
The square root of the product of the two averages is 0.6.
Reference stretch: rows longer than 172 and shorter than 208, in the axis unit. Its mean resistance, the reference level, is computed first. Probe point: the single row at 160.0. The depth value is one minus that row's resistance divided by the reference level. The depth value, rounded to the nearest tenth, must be -0.5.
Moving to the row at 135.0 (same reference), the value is -0.5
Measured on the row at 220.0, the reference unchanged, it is 0.1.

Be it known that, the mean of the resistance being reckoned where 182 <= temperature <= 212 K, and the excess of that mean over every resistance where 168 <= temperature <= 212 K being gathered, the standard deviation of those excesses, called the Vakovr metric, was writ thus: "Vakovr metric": 0.06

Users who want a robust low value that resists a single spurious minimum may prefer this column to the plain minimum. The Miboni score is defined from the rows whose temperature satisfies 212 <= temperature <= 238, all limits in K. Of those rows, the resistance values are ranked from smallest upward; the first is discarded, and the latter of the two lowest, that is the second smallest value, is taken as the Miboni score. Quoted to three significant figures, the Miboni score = 0.521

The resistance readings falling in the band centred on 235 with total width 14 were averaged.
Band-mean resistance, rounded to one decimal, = 0.5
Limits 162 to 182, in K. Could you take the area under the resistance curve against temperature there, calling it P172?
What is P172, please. 17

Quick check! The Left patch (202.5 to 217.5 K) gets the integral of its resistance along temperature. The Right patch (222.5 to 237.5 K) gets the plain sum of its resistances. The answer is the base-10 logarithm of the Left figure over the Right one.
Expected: 0.888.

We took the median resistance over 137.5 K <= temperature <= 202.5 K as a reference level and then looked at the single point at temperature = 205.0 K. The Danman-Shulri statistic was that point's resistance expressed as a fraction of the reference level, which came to 0.93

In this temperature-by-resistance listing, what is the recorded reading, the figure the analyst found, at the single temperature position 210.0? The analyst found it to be 0.854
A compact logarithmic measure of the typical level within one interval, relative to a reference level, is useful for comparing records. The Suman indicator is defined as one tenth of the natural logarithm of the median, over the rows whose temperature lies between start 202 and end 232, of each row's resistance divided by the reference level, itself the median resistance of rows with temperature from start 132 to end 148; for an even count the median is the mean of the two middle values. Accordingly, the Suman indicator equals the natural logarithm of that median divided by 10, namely -0.048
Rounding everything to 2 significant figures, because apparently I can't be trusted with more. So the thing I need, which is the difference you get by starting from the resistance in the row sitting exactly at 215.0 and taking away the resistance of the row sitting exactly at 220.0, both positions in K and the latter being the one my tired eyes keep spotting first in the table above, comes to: 0.11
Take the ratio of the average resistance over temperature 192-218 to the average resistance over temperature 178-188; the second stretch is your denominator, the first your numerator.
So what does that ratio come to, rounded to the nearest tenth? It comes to 0.9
